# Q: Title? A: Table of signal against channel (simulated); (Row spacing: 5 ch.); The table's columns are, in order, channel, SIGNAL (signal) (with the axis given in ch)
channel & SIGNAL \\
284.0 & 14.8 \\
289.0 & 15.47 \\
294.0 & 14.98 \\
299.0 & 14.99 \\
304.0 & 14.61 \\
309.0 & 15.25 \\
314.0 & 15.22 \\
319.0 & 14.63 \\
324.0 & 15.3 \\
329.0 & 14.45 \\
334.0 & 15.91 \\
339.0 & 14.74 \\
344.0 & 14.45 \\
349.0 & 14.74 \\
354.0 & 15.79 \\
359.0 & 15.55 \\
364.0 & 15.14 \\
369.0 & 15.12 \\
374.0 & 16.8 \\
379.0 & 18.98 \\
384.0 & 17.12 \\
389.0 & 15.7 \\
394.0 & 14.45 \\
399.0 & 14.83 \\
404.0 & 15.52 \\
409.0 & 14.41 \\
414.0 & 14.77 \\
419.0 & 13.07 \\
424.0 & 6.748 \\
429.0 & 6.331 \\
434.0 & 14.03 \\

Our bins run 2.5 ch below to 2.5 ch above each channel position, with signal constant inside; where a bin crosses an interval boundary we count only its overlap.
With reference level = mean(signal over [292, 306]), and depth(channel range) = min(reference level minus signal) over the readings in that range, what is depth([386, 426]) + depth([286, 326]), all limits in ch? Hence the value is -1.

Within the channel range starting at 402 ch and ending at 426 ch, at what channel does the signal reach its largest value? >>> 404.0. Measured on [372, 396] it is 379.0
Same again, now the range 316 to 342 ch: 334.0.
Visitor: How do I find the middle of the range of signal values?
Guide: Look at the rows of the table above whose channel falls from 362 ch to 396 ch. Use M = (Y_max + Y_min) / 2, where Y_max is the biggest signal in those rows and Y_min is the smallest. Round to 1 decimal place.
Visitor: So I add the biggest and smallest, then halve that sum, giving 16.7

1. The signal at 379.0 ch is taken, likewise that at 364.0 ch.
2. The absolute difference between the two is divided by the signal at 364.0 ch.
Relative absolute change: 0.25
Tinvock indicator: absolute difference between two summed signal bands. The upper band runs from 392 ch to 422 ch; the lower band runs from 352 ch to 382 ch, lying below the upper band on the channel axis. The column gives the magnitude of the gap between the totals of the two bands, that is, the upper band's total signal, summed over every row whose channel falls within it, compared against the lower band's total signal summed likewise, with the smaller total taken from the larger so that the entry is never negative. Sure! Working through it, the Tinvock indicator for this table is 10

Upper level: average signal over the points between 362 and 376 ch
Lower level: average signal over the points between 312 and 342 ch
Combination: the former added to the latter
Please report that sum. 30.7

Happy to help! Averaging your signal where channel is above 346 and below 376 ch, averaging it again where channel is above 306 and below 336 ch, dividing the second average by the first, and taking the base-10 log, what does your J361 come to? -0.01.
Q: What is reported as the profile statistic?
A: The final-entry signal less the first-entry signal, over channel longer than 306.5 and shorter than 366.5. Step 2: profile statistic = 0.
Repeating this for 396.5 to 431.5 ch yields -8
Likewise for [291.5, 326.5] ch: 0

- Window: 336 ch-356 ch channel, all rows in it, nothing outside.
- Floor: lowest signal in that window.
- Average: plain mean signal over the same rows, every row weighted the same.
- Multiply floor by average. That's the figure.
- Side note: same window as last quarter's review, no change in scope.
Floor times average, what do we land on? 216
